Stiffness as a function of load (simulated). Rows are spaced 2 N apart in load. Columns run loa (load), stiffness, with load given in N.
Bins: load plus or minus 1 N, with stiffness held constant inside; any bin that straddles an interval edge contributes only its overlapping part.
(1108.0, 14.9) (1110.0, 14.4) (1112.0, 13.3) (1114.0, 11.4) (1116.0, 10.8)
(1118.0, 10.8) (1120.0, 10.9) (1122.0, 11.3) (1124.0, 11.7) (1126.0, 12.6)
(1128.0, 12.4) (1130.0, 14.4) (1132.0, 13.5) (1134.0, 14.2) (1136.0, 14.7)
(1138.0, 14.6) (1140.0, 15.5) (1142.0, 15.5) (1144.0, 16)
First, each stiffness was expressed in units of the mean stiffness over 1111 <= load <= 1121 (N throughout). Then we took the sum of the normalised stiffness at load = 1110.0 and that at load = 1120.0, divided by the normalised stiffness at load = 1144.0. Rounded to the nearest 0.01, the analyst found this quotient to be 1.58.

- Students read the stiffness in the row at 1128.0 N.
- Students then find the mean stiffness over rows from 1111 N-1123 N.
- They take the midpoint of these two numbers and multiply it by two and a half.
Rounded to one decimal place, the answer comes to 29.8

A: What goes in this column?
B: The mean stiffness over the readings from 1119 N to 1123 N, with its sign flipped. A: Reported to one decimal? -11.1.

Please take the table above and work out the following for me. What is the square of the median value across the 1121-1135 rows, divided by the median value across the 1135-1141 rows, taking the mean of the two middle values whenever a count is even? 10.8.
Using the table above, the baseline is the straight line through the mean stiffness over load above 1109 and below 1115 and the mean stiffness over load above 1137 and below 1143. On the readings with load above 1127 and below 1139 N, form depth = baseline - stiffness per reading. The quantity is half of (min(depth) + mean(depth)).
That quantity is 0.4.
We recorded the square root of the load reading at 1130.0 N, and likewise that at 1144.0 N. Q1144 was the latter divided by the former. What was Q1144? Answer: 1.05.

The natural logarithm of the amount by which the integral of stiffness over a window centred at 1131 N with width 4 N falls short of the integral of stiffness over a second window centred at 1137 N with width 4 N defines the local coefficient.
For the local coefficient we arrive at 1.0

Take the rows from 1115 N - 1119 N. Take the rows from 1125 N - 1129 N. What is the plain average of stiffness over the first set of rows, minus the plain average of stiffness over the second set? -1.7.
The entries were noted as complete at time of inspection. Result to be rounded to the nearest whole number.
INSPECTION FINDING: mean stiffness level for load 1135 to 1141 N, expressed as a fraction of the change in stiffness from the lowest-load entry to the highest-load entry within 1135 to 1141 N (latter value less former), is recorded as 19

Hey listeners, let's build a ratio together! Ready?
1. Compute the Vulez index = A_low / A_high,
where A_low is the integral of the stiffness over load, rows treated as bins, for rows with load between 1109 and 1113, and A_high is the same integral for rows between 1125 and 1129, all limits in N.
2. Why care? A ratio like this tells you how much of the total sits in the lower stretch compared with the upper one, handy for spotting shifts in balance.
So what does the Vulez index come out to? 1.11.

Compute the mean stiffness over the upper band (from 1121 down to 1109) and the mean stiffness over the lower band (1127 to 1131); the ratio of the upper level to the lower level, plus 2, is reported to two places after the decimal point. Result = 2.89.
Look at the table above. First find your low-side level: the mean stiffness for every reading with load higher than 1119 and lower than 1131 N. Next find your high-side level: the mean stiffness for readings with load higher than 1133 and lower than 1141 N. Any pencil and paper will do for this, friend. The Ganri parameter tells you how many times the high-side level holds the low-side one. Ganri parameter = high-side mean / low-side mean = 1.21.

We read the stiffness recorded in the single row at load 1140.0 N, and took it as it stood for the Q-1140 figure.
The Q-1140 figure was 15.5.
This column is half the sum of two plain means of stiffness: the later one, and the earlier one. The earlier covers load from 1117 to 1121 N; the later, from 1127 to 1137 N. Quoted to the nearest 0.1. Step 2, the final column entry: 12.3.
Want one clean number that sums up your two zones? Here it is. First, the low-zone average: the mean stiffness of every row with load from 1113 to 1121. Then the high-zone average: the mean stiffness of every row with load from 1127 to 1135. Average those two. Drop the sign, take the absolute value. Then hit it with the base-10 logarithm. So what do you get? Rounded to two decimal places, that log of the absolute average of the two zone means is 1.09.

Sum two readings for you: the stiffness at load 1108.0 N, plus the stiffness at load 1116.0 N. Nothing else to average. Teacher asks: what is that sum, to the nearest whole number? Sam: 26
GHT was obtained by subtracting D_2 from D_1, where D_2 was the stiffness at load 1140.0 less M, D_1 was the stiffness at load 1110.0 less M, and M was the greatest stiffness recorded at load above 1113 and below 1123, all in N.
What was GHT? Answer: -1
